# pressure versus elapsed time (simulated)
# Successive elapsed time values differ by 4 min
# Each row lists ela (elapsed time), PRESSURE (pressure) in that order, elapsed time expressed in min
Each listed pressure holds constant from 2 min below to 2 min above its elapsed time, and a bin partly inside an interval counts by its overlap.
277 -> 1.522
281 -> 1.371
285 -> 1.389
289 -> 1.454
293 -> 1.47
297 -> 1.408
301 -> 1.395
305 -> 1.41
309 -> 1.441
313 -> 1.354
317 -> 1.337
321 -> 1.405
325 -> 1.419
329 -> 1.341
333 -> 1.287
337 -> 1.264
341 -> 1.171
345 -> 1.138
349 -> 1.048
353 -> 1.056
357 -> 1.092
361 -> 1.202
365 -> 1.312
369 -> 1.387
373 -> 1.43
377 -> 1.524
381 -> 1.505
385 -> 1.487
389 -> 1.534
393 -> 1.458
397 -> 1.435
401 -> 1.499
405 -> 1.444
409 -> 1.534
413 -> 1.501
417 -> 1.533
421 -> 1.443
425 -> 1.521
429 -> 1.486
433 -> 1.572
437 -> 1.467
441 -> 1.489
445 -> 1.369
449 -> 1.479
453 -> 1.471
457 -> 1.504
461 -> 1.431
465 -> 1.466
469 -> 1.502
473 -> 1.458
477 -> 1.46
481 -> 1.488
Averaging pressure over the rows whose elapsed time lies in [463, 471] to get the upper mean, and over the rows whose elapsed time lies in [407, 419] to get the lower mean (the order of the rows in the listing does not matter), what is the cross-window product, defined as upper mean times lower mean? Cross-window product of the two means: 2.26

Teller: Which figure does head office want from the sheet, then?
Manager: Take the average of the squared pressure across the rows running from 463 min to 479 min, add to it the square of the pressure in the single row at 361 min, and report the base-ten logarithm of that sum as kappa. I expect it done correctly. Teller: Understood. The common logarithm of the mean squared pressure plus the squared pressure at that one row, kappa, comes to 0.56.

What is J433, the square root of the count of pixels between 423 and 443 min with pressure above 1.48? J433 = 2.0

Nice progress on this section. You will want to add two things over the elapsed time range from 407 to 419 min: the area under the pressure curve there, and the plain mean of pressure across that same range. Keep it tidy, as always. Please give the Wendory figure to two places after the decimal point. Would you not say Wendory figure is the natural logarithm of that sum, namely 2.99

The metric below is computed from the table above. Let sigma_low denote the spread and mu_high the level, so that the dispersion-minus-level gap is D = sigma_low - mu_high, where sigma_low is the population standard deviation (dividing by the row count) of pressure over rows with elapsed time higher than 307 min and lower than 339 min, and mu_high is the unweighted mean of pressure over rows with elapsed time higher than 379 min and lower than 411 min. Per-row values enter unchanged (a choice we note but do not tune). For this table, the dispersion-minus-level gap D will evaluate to -1.43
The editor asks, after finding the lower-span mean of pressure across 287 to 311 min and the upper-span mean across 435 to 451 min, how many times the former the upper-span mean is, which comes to 1.01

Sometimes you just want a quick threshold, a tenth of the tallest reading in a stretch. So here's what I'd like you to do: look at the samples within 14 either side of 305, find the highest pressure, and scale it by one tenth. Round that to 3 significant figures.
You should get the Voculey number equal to 0.147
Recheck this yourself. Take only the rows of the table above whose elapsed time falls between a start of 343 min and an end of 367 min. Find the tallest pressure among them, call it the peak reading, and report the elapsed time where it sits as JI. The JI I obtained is 365 min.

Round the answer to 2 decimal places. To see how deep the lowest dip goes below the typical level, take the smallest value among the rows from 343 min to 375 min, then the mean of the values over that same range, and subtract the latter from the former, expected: -0.16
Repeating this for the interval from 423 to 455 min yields -0.11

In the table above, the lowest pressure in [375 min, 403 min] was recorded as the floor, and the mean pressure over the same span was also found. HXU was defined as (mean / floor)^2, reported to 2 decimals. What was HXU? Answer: 1.08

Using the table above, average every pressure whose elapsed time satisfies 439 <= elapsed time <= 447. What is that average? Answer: 1.43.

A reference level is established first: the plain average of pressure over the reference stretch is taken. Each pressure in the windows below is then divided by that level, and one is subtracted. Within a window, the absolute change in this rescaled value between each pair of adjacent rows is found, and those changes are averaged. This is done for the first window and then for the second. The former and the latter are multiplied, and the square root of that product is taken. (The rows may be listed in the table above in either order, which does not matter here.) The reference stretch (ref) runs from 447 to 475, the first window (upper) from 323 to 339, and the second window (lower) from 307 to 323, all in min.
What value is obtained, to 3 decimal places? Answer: 0.037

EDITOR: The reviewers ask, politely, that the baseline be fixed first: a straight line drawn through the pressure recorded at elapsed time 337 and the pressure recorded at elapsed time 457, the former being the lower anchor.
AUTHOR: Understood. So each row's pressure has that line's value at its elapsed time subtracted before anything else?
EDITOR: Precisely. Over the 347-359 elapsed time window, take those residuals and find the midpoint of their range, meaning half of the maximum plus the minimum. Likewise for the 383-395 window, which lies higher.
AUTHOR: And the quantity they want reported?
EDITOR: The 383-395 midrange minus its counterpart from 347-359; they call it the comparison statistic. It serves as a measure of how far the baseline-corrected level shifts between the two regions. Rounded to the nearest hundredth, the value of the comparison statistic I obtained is 0.35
